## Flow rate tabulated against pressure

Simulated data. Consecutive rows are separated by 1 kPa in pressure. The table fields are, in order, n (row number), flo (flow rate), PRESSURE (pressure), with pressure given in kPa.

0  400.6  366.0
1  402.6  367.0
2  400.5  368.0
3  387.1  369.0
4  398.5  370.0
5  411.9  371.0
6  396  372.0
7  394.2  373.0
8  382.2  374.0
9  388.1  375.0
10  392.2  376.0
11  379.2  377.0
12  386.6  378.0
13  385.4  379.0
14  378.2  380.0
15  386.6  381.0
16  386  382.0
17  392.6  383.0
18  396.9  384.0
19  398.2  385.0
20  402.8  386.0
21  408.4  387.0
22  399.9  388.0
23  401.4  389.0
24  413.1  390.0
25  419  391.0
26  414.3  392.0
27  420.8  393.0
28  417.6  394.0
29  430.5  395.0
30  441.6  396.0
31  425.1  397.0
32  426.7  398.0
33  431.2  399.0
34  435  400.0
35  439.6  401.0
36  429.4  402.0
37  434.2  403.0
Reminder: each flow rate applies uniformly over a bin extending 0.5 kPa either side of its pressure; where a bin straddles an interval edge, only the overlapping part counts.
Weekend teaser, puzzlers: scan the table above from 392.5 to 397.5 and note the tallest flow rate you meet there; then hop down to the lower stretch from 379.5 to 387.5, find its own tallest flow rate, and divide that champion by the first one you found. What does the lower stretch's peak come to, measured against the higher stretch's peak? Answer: 0.92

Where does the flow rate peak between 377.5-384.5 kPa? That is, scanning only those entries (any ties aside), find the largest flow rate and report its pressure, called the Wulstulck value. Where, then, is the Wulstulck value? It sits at 384.0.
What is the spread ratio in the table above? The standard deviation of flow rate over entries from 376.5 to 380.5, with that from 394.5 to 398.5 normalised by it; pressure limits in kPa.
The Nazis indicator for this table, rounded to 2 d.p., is 1.74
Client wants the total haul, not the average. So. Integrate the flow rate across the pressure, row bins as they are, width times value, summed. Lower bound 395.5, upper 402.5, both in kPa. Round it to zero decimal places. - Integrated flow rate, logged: 3029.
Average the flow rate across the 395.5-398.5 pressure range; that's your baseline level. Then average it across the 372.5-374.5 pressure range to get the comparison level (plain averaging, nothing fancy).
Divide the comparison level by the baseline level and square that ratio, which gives 0.81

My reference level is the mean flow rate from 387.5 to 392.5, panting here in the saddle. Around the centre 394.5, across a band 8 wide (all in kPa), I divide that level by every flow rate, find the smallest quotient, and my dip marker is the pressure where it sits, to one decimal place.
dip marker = 396.0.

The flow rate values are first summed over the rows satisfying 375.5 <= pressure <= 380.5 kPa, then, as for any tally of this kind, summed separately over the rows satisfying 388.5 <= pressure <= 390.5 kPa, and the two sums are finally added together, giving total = 2736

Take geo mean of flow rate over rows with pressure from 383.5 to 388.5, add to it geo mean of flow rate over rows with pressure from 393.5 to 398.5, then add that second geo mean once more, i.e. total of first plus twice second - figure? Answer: 1258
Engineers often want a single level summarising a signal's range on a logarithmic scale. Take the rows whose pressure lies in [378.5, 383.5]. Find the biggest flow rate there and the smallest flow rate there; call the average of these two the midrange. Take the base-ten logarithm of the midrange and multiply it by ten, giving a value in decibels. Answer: 25.9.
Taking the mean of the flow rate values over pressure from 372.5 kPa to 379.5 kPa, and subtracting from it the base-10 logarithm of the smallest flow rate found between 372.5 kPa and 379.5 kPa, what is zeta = 384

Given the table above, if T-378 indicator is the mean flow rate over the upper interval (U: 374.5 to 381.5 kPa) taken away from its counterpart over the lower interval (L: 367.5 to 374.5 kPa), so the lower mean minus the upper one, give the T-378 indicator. 11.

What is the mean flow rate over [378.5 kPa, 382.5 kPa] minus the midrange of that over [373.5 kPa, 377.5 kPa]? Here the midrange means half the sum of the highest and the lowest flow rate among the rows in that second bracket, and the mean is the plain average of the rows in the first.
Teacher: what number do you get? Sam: -2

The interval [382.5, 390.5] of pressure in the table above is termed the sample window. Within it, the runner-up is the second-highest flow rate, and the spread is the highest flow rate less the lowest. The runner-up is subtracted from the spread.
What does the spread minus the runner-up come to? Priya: -388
